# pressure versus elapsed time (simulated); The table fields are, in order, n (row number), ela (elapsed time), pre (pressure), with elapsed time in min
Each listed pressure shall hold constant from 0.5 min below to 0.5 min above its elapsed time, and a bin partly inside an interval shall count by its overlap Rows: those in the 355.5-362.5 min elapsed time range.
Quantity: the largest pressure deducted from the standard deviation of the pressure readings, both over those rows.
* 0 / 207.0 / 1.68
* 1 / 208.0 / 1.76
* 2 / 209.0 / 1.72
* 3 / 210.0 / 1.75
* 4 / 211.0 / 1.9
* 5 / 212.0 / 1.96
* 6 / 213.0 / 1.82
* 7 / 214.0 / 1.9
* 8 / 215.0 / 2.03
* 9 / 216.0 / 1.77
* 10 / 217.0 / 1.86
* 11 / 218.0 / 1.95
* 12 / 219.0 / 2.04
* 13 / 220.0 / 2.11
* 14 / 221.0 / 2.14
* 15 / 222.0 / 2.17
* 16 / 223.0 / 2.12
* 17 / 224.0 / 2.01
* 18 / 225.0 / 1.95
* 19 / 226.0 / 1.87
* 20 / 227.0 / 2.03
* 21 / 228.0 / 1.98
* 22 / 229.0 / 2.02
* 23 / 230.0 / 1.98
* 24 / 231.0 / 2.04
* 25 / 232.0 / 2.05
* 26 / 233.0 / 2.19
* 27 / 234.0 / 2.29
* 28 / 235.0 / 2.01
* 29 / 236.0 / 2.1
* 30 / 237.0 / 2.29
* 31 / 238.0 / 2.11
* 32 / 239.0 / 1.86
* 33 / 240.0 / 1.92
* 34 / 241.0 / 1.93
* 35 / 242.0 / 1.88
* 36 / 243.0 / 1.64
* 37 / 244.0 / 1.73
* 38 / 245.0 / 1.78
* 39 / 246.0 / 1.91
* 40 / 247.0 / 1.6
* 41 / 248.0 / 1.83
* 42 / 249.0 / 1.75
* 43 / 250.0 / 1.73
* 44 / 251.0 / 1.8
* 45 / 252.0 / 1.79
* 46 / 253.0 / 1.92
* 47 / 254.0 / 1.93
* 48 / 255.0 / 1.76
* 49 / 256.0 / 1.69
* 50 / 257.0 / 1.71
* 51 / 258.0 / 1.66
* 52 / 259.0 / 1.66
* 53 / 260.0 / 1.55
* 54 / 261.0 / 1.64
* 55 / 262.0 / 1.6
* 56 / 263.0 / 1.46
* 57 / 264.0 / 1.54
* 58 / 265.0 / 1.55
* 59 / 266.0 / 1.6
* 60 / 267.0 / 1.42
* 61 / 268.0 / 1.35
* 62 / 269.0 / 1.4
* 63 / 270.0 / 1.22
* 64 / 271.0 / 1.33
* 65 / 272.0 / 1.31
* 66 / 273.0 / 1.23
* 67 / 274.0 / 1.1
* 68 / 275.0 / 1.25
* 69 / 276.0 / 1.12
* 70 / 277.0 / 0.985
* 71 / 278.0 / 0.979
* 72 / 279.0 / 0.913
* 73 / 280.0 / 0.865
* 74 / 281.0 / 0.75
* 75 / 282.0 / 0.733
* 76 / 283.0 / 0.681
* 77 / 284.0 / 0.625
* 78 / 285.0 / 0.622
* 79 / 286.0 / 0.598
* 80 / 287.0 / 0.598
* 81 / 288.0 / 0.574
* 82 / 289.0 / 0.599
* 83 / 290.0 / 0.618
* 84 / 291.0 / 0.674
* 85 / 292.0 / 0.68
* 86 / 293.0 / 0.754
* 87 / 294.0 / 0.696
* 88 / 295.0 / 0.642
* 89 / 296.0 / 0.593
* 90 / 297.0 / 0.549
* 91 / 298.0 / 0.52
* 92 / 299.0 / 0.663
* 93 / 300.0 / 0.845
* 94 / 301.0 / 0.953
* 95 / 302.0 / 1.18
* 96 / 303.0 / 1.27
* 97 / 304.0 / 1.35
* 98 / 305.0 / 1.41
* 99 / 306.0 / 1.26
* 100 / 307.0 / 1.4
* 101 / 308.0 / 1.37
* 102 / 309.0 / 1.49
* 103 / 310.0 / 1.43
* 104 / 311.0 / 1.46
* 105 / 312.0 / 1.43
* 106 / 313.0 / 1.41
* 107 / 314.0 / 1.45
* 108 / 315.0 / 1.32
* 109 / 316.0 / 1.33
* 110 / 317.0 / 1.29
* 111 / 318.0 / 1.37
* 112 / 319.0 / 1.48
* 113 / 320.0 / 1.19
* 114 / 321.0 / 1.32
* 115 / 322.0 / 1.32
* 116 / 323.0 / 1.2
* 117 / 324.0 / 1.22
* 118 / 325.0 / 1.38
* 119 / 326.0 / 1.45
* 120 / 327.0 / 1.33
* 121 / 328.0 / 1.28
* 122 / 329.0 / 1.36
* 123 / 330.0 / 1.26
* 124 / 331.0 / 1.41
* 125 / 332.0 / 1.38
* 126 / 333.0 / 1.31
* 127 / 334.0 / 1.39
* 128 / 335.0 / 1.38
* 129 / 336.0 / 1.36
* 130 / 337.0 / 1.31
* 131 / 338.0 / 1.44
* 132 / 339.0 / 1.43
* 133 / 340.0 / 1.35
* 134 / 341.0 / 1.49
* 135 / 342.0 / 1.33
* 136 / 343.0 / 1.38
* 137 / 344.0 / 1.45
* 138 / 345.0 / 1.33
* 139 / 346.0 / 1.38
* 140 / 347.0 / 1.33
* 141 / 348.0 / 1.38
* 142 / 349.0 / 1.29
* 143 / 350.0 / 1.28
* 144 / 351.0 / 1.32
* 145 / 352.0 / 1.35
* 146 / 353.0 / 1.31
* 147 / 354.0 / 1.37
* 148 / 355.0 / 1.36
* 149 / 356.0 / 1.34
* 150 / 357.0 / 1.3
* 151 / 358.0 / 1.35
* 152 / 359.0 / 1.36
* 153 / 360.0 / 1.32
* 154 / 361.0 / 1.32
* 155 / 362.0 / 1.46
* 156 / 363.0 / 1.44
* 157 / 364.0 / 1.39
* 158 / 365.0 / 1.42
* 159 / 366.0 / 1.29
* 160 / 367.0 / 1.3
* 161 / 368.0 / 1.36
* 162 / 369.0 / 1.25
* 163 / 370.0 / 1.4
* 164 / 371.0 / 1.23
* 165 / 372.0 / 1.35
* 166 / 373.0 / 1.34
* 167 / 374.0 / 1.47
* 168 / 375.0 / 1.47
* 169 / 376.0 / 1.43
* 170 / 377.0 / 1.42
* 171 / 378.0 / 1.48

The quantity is -1.41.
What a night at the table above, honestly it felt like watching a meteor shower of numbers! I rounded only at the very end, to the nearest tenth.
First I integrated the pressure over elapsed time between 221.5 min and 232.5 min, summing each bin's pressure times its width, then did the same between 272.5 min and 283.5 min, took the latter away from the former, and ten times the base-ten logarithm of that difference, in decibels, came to 10.6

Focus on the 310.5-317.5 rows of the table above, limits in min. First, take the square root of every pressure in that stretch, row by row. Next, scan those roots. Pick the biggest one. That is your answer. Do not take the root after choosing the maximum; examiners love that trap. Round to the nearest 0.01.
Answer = 1.21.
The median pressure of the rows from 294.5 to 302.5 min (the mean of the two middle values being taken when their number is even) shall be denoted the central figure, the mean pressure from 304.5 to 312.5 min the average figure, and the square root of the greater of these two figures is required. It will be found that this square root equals 1.19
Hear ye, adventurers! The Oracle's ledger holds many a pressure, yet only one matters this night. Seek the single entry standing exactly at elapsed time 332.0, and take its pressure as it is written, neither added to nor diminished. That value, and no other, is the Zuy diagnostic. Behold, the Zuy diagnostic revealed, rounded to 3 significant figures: 1.38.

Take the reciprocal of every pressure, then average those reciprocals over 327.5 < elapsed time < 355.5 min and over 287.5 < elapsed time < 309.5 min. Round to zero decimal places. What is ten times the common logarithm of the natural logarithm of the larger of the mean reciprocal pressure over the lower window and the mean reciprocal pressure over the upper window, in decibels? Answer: -7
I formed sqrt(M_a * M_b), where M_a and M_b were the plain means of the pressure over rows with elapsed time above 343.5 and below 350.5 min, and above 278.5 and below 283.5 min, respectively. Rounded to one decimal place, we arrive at 1.0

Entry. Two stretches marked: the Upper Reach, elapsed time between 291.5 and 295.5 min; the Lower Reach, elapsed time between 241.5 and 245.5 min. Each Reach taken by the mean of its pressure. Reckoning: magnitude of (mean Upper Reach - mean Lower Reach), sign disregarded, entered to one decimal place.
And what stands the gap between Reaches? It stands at 1.1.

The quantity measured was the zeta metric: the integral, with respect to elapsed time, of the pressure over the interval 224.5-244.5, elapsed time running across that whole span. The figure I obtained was 40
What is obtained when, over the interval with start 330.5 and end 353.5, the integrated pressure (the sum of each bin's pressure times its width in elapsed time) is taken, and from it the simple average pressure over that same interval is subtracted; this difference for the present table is 30.0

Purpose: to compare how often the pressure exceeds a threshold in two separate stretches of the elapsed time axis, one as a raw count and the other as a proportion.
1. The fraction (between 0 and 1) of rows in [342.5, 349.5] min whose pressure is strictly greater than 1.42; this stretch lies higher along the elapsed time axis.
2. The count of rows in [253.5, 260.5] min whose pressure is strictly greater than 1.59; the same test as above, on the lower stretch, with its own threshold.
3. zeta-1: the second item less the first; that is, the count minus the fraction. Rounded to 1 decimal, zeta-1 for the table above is 5.9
